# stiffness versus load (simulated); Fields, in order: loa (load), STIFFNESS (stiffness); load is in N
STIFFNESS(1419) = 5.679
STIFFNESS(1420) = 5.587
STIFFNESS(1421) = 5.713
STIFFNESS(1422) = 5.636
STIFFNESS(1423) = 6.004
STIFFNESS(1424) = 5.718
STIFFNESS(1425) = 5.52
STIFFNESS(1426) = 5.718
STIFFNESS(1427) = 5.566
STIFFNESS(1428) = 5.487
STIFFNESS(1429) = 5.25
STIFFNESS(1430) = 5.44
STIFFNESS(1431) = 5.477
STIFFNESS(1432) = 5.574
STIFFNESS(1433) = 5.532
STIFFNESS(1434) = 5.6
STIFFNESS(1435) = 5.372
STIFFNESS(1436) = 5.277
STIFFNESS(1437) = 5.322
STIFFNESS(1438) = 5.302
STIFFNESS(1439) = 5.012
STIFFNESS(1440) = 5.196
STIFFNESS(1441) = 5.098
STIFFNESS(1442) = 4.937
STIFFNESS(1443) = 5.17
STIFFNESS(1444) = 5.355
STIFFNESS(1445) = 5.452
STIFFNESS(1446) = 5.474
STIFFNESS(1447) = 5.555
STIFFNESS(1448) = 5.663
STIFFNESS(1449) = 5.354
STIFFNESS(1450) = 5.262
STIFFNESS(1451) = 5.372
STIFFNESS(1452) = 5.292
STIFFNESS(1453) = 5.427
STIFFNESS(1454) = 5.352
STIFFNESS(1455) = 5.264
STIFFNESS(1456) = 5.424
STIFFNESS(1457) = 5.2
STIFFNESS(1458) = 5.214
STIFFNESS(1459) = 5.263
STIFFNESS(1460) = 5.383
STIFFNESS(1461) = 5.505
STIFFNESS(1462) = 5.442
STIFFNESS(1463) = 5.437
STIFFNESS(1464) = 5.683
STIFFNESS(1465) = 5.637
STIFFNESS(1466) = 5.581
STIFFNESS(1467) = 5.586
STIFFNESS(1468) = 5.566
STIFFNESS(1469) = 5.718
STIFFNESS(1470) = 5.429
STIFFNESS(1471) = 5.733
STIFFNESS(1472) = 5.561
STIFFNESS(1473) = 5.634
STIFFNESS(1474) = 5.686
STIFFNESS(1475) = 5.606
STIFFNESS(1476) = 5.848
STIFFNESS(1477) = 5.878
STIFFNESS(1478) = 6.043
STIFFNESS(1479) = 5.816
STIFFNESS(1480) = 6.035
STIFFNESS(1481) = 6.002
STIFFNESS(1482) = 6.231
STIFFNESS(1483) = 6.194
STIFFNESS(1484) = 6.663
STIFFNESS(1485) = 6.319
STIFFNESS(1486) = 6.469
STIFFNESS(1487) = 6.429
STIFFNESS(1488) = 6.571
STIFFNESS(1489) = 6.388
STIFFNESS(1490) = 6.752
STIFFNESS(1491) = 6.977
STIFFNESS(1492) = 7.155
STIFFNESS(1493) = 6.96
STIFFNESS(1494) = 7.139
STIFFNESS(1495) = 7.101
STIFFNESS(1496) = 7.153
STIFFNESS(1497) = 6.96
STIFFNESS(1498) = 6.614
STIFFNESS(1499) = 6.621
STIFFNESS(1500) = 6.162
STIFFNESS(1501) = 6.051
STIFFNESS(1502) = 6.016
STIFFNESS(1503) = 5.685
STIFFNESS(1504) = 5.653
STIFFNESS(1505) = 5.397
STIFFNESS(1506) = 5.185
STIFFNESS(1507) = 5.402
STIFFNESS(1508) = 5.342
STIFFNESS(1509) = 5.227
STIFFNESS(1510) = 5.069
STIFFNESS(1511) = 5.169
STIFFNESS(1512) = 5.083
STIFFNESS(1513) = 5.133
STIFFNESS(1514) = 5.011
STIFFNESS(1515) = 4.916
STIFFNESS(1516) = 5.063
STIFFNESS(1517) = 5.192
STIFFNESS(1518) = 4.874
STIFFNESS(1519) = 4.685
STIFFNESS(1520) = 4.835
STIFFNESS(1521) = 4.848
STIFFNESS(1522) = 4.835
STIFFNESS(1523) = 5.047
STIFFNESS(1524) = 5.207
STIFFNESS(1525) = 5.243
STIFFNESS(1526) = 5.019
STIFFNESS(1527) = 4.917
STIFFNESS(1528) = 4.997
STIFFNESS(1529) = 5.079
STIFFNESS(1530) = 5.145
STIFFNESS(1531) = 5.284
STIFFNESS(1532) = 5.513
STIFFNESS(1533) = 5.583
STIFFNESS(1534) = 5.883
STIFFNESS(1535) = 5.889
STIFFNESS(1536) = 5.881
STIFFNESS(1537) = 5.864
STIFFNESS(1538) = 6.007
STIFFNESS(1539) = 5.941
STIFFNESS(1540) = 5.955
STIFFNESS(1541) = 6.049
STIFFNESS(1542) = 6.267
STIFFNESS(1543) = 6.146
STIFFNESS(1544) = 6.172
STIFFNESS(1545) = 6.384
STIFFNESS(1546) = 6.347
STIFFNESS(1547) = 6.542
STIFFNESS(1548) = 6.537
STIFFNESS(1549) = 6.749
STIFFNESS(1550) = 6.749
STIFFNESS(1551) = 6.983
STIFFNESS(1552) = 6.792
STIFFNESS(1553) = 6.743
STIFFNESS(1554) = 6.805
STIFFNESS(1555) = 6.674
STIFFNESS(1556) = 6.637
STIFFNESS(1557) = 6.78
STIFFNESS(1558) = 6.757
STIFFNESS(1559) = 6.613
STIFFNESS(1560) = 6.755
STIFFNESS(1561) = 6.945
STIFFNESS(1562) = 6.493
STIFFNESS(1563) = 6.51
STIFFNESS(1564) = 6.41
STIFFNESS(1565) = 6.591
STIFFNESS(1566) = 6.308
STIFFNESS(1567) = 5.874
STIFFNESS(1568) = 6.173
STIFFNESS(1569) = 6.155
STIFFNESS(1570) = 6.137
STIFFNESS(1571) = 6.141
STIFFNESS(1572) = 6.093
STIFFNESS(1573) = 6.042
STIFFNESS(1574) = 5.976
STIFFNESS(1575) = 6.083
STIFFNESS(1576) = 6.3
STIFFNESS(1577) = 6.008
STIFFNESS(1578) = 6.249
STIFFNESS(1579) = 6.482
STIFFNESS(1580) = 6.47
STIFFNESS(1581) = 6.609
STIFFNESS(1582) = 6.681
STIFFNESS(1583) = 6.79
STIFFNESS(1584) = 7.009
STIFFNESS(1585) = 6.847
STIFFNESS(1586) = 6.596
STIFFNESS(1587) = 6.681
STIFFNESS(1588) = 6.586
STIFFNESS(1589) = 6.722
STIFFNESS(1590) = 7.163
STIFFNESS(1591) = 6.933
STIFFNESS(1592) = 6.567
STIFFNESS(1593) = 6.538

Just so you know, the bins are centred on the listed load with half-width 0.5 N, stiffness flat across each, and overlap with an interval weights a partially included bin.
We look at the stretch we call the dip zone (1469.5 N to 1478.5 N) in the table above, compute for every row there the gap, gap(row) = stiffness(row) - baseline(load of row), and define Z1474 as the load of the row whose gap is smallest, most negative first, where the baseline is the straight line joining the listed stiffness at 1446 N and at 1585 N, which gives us 1470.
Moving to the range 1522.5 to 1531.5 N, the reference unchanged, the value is 1527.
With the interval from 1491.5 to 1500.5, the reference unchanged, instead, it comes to 1500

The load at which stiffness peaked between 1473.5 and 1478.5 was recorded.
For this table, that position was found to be 1478 N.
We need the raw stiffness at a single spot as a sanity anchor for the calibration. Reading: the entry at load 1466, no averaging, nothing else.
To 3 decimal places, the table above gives 5.581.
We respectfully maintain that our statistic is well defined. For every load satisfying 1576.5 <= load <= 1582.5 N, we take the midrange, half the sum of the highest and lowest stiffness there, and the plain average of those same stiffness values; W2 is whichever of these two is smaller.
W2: 6.3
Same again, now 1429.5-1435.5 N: 5.5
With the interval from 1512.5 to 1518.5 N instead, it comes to 5.0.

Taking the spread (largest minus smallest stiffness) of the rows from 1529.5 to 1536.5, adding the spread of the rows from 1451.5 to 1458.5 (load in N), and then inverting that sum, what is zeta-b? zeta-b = 1.0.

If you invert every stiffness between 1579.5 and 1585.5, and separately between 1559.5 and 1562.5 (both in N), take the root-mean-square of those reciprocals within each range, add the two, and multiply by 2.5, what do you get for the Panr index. 0.743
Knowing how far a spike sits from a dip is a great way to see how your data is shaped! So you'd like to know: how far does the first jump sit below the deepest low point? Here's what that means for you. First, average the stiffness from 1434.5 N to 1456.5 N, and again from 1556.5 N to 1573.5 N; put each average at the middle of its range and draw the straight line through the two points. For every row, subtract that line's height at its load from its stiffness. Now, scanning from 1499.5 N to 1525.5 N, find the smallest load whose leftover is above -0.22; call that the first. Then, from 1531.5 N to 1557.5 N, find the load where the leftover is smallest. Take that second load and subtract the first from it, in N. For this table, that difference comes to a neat 32 N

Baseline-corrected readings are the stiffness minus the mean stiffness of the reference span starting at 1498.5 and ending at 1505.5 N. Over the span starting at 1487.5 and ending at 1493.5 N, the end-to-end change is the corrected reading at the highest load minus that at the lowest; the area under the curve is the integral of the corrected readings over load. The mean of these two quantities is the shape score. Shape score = 2.8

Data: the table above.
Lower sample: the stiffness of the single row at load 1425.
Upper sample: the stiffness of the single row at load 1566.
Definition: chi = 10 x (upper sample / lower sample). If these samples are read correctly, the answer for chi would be 11.4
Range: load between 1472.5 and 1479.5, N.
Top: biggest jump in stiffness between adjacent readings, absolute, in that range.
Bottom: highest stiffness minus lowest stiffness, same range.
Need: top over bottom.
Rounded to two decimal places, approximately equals 0.55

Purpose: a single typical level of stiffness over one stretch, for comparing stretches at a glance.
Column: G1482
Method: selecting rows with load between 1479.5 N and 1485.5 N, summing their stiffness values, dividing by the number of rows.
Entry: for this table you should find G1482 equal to 6.2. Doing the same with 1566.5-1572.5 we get 6.1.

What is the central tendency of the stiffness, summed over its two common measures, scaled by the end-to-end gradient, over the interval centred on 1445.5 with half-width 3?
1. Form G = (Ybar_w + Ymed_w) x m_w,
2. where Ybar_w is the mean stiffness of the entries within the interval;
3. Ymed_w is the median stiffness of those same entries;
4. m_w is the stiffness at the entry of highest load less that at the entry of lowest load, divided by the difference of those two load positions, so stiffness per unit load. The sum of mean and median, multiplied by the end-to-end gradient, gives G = 1.1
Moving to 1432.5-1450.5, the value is -0.2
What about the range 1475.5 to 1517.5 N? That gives -0.2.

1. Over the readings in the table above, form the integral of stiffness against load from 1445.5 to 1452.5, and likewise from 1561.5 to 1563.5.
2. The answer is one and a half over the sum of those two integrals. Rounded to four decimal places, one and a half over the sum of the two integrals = 0.0294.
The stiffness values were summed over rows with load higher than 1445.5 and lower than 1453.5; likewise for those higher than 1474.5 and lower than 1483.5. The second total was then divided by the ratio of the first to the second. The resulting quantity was 66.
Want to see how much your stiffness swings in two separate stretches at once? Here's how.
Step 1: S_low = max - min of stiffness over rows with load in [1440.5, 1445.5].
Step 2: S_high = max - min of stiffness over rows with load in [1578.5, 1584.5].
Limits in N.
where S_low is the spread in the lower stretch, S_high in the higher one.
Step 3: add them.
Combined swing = 1.1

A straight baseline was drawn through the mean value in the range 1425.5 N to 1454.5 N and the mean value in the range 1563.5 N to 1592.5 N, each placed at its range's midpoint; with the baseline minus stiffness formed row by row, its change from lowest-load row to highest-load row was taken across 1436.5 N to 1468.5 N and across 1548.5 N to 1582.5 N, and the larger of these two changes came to 0.3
